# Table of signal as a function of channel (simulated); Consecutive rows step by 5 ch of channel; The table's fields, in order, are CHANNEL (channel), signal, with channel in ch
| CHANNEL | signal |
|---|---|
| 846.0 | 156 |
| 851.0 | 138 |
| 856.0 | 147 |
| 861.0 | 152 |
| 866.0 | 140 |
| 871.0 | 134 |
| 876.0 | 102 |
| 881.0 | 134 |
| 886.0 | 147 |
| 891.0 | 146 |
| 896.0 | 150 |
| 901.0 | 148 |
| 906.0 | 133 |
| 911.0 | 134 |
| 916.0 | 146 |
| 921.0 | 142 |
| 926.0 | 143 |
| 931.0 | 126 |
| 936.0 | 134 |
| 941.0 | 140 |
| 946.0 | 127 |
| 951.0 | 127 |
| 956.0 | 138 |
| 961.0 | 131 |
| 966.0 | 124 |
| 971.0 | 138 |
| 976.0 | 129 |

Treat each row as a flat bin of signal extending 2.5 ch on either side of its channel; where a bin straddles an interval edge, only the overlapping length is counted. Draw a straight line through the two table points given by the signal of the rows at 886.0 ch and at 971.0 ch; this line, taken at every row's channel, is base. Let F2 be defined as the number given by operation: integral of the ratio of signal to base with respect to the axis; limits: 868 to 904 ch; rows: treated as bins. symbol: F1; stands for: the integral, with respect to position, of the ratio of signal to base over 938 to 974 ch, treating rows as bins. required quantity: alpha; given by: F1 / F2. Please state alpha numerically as 1.01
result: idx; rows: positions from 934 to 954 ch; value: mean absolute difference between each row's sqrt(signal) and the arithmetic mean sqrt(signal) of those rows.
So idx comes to 0.22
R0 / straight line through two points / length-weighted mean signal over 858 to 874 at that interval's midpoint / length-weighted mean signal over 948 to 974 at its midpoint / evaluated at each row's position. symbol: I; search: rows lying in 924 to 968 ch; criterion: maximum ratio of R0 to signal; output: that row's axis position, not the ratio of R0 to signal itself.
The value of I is 931.0 ch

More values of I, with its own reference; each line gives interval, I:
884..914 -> 906.0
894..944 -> 931.0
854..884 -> 876.0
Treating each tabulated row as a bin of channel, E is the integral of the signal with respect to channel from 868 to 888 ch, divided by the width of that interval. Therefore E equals 129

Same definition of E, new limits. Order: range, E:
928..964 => 132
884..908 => 145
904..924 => 139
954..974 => 133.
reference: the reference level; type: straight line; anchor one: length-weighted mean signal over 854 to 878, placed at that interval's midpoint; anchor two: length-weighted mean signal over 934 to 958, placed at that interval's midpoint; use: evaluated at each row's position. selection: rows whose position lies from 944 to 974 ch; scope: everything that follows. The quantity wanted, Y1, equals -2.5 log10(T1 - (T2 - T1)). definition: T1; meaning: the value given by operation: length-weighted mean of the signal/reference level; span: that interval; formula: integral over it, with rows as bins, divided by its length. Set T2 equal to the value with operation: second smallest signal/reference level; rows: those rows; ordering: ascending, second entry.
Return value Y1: -0.02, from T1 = 0.99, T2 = 0.95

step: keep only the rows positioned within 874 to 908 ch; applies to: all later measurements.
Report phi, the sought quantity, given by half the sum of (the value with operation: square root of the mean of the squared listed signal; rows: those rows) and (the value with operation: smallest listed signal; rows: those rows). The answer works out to 120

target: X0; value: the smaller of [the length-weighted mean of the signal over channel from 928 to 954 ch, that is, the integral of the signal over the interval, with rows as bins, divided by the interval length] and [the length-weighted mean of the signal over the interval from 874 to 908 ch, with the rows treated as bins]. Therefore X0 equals 131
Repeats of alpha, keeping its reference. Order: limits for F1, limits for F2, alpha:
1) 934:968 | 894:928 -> 0.95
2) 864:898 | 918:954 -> 0.92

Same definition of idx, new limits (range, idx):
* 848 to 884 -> 0.45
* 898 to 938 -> 0.28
